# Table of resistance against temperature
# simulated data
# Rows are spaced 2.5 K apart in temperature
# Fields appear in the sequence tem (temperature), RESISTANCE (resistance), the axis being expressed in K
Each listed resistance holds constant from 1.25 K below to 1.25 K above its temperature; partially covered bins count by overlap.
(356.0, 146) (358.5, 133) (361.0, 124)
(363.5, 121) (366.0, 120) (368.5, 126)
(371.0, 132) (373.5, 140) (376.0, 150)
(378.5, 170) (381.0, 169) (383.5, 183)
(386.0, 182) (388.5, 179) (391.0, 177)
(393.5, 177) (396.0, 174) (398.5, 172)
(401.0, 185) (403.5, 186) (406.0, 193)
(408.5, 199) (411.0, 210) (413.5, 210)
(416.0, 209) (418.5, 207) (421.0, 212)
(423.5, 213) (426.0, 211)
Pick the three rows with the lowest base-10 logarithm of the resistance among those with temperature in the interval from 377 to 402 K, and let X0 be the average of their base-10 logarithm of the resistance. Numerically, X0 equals 2.23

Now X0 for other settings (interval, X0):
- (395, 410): 2.25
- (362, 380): 2.09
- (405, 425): 2.30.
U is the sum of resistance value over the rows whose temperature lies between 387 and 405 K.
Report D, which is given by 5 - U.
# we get -1245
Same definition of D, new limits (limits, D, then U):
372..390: -1168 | 1173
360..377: -908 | 913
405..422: -1435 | 1440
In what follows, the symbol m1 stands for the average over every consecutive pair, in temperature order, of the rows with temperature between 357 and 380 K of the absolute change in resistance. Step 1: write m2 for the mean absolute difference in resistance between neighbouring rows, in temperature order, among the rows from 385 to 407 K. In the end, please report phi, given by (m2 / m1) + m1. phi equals 8.4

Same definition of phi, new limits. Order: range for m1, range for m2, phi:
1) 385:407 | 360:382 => 5.6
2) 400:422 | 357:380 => 6.0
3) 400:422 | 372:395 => 5.7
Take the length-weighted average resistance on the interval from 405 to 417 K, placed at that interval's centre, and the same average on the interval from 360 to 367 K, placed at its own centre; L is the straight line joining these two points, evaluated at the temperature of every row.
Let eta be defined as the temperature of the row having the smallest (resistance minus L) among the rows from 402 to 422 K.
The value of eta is 418.5 K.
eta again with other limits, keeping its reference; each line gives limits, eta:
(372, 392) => 373.5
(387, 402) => 398.5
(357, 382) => 366.0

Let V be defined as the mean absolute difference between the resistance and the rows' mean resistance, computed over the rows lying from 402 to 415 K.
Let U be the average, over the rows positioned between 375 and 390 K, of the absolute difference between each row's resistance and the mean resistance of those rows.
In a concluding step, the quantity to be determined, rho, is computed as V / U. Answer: 0.9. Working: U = 9.2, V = 8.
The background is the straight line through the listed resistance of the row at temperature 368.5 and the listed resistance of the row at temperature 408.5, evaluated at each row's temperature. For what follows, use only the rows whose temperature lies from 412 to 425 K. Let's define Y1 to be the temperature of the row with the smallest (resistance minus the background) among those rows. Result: 423.5 K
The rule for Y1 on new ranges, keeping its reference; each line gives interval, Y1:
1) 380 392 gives 391.0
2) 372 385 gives 373.5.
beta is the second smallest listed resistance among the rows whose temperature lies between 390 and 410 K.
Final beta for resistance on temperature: 174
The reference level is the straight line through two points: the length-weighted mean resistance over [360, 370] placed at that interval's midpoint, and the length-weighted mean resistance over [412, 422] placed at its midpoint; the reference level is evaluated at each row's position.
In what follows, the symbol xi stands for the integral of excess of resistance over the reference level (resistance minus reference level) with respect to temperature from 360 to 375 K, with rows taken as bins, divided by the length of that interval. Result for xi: 0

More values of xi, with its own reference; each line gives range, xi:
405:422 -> 2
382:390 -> 23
